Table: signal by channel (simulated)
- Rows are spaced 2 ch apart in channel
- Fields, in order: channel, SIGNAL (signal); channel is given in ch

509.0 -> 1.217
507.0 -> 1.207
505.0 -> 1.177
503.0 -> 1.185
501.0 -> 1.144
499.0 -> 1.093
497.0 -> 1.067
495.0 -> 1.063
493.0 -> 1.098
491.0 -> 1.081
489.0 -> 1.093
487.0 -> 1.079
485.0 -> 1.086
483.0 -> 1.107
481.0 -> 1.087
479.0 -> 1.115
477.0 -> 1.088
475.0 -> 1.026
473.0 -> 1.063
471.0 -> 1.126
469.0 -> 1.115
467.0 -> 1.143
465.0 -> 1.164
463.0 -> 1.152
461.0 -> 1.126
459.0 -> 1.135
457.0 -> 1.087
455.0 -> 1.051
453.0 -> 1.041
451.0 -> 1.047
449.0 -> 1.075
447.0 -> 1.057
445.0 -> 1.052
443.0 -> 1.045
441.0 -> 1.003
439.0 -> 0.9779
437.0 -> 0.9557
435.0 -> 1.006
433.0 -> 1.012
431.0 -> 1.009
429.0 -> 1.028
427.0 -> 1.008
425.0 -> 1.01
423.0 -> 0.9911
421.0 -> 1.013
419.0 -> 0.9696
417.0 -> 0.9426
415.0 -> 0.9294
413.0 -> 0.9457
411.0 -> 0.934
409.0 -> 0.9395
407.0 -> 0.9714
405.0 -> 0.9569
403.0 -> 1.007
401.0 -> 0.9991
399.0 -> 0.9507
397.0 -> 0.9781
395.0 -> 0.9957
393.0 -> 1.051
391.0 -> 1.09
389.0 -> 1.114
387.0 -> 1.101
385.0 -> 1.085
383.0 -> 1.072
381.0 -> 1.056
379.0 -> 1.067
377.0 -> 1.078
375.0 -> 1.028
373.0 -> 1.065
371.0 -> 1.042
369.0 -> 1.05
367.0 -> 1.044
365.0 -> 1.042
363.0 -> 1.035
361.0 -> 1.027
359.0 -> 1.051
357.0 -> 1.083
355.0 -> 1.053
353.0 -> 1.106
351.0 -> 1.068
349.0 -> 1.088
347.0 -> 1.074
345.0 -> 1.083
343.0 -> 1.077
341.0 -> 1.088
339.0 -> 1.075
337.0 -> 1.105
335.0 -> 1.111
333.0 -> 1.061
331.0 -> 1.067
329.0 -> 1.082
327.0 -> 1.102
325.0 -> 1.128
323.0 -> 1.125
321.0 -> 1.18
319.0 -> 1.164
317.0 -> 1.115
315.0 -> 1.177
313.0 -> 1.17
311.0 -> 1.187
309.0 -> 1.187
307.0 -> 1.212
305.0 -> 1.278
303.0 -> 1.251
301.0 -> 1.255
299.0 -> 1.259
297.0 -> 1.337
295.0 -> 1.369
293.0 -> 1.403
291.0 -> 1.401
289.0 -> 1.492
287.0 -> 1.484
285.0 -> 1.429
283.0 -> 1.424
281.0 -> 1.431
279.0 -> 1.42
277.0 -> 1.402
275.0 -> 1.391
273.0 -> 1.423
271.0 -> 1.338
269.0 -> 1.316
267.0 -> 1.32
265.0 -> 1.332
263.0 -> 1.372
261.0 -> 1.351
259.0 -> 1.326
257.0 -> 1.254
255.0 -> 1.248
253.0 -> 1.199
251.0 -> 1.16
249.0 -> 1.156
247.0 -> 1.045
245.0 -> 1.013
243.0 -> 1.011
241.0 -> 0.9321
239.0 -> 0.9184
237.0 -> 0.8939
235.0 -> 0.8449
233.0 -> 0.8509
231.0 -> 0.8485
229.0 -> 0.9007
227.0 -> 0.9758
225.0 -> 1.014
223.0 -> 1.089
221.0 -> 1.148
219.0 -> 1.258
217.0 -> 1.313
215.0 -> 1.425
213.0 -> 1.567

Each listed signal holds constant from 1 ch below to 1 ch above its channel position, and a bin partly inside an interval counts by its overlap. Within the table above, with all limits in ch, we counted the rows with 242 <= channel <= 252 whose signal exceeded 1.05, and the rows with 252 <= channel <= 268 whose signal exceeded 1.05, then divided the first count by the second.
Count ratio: 0.25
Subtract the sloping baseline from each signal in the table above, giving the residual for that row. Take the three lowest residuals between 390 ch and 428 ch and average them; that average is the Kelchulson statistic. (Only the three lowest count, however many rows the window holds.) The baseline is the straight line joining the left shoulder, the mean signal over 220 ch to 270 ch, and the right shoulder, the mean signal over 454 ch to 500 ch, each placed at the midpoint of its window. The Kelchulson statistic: -0.16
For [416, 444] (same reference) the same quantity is -0.14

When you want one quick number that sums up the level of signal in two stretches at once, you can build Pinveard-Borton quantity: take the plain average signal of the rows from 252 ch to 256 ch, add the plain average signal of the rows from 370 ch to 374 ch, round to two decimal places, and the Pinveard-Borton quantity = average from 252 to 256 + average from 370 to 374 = 2.28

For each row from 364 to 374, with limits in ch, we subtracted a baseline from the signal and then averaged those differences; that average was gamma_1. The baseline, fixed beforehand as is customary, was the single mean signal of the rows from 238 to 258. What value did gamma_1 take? -0.045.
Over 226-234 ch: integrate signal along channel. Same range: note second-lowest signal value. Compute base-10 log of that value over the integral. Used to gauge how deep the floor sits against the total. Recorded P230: -0.925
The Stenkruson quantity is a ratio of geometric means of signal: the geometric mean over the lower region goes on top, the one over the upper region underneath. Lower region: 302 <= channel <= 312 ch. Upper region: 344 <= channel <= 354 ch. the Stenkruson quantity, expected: 1.13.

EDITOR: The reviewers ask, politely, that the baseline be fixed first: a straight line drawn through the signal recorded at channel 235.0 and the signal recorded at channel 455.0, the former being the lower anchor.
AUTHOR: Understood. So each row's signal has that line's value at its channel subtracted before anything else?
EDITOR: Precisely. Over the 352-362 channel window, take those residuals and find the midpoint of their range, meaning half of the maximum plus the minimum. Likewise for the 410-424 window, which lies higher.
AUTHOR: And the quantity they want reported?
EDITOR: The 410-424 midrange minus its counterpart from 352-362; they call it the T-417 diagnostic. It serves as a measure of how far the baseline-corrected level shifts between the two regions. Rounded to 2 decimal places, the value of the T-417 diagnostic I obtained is -0.15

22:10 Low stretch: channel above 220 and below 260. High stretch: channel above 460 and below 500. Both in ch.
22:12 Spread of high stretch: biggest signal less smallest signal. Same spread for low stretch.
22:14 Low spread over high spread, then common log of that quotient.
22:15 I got 0.5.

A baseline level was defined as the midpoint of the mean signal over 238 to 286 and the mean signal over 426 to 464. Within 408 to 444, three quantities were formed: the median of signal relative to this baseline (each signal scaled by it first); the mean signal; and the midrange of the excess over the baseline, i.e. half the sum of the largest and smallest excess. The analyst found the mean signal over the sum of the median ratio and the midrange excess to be 1.41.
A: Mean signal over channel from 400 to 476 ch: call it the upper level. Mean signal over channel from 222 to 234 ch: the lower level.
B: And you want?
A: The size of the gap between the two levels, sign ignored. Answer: 0.083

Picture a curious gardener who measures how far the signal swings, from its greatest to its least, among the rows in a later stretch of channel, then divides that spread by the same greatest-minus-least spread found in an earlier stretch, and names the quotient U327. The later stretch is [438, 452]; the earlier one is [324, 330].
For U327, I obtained 2.1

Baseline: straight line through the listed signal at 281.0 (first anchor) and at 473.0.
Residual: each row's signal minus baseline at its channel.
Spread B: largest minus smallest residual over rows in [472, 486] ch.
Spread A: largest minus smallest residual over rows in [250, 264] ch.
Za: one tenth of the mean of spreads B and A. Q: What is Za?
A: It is 0.017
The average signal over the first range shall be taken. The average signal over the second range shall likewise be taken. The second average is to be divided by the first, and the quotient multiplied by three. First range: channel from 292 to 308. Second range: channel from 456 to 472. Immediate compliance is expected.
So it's 2.62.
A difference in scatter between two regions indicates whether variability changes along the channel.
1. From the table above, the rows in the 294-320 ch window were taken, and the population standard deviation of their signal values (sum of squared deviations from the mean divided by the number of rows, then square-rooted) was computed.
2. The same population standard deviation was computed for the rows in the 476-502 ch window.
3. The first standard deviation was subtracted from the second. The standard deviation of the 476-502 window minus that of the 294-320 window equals -0.049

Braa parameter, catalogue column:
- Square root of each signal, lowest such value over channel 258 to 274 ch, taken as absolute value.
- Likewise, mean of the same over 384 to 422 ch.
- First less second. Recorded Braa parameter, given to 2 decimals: 0.15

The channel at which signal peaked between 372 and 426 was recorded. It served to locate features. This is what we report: 389.0 ch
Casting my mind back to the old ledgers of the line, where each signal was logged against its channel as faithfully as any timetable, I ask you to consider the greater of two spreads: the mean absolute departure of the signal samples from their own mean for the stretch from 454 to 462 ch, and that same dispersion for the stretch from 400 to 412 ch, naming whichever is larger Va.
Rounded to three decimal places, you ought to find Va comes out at 0.031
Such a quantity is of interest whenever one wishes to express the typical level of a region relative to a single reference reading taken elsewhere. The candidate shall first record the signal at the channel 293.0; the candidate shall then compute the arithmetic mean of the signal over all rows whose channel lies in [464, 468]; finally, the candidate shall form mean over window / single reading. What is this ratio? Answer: 0.82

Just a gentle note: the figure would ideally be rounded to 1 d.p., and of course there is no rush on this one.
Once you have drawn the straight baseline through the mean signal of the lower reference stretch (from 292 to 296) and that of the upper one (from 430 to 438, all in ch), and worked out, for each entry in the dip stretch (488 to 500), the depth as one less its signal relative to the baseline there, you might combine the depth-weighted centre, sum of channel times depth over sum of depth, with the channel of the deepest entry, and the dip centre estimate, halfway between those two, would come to 494.6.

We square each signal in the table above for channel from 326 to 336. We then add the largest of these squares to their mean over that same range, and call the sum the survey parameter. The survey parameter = 2.4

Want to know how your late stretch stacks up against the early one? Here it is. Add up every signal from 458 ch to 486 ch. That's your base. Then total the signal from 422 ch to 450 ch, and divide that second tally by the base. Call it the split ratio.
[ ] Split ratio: 0.92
